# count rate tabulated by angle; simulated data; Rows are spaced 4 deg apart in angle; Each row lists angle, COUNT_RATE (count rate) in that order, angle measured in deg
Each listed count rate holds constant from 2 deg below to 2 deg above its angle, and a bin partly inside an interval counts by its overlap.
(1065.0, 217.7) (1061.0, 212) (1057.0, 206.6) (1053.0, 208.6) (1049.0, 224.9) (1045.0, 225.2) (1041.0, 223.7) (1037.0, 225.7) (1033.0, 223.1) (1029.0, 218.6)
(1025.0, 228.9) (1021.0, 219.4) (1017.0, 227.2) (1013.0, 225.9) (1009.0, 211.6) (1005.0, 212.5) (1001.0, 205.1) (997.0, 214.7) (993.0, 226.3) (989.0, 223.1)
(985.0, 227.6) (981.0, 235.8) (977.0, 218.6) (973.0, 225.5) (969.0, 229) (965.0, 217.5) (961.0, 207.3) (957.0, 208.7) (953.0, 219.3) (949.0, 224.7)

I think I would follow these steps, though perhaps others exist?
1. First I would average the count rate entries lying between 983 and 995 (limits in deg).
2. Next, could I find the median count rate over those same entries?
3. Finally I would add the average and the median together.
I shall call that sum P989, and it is 452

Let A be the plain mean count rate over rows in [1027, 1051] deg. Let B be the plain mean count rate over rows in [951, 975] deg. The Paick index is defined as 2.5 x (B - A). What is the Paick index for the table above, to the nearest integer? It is -14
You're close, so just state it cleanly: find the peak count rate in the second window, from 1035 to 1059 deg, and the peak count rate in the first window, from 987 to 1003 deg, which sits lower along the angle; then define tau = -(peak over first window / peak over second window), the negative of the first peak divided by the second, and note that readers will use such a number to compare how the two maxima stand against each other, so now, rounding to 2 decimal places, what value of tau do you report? -1.00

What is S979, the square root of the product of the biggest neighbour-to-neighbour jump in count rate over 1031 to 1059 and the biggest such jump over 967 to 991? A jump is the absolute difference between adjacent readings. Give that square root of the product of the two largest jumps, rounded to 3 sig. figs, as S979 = 16.7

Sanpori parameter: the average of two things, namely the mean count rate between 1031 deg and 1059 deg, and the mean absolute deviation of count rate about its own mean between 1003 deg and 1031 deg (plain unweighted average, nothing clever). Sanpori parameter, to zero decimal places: 113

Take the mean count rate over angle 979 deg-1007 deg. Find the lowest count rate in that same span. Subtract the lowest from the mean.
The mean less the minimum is 15.6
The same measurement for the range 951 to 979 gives 10.7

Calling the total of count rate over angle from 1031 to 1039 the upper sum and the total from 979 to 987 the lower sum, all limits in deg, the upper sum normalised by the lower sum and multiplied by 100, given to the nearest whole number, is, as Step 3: 97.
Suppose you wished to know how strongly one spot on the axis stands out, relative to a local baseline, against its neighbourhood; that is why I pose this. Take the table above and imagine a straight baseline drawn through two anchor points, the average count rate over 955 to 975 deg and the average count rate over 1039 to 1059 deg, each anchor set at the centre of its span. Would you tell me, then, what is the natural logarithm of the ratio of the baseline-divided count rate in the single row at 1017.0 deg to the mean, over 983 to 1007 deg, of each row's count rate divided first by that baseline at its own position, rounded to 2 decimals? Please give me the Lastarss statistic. 0.04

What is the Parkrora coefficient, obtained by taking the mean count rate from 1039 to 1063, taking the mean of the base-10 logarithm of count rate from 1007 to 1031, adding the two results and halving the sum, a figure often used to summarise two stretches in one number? 109.6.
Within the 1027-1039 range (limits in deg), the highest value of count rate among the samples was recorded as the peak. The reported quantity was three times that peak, 677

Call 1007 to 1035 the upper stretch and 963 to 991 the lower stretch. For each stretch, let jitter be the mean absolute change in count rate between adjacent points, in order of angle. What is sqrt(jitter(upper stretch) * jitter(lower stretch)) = 8.3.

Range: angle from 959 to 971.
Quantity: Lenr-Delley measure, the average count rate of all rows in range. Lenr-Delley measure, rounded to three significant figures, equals 218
